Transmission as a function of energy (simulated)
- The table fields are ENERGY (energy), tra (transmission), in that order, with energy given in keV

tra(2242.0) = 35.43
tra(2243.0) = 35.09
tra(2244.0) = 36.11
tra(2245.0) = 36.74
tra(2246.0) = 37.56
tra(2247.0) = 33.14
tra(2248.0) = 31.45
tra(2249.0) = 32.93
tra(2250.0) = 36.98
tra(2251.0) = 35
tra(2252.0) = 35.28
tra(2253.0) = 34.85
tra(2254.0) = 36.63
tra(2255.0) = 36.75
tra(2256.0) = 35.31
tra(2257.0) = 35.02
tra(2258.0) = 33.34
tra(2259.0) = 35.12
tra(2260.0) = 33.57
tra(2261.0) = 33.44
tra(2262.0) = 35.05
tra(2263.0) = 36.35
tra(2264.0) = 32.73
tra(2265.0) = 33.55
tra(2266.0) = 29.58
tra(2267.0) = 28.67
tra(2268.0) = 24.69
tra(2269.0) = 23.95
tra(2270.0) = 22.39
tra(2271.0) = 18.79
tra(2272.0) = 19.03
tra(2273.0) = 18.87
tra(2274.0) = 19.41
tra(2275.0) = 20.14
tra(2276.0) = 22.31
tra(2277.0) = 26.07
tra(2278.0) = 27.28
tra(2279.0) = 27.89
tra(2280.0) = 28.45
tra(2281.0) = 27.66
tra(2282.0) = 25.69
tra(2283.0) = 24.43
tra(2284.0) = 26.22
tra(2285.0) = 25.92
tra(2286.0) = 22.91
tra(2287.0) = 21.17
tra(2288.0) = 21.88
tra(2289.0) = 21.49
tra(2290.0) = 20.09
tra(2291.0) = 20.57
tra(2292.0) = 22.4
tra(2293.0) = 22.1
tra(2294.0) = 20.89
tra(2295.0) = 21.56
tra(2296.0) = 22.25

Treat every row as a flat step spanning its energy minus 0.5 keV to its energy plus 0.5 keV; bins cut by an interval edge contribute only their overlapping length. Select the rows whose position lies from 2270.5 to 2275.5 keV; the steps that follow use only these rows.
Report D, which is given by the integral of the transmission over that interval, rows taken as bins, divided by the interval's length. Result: 19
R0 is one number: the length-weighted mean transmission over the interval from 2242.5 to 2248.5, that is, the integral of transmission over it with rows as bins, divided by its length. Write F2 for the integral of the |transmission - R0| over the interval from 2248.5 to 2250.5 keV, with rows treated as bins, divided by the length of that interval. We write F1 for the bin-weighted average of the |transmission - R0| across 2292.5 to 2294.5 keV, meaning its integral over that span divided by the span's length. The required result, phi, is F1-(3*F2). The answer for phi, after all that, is 7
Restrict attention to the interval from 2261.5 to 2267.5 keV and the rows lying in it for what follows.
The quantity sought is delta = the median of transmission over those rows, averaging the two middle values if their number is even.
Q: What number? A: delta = 33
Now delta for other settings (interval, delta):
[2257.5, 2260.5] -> 34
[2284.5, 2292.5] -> 22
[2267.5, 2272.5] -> 22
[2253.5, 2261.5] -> 35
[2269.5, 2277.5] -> 20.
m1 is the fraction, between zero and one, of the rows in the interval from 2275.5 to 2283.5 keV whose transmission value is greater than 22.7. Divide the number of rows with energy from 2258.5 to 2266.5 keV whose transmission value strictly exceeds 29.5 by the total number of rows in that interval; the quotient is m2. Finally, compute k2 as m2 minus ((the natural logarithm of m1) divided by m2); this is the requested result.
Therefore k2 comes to 1.13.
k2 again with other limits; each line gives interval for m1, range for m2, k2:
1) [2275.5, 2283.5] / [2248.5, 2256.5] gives 1.13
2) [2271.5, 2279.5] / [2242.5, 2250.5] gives 1.98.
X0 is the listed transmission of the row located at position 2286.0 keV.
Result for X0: 22.91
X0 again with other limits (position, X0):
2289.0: 21.49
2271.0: 18.79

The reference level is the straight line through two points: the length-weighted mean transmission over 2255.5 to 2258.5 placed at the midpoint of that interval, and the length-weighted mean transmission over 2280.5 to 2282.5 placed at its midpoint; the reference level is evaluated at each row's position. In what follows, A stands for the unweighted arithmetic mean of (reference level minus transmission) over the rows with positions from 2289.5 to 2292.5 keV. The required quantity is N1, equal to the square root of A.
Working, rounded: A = 2.6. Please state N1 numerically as 1.6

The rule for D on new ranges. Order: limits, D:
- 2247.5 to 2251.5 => 34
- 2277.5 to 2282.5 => 27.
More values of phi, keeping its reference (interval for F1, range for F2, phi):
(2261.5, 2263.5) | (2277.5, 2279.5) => -22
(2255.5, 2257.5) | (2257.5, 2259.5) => -3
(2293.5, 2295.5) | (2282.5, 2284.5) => -15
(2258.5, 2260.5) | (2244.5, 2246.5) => -6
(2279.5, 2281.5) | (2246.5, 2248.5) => -1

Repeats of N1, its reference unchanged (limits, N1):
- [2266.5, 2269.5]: 2.3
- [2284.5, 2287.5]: 1.4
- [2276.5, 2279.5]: 0.8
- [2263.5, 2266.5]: 0.2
